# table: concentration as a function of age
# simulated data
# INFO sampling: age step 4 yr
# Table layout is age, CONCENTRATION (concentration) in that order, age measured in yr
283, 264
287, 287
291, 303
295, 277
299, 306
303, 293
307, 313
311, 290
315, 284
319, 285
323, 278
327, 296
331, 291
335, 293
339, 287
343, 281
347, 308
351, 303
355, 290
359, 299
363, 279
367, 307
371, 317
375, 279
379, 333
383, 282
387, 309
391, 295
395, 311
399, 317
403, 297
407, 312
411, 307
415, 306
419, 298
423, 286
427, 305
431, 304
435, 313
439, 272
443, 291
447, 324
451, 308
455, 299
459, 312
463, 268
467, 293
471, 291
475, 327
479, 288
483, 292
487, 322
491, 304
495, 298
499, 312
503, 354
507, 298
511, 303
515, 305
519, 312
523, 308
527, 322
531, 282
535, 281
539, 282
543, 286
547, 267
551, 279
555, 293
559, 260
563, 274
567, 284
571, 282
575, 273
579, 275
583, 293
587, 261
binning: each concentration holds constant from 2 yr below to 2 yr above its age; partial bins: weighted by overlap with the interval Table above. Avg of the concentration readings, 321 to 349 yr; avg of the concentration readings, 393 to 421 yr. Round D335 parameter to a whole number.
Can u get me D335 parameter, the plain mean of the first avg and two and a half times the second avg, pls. 529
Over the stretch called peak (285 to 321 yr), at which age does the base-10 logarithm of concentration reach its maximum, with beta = 307 yr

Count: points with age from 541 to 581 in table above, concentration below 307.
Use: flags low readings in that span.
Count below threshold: 10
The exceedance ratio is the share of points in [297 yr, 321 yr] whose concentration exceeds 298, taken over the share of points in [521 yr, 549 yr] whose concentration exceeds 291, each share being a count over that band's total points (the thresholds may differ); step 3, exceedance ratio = 1.2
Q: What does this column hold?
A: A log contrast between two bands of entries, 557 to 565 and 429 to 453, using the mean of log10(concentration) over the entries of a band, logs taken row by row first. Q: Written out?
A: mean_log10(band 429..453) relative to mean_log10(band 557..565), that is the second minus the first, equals 0.05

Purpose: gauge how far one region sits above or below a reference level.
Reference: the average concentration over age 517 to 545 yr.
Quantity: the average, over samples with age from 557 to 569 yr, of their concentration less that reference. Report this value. -23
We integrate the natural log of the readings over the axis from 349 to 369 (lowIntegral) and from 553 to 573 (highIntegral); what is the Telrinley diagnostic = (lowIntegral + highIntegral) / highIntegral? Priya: 2.01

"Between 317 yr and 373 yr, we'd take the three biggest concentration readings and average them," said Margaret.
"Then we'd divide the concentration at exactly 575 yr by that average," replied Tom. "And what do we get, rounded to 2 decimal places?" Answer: 0.88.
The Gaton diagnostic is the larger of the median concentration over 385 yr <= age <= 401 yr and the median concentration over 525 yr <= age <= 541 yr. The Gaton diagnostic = 310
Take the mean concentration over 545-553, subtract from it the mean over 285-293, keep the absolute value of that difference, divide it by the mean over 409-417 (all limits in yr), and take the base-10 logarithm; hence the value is -1.1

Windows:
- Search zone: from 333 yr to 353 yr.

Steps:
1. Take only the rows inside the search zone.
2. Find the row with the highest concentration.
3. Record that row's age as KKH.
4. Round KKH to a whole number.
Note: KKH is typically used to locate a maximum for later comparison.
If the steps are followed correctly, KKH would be 347 yr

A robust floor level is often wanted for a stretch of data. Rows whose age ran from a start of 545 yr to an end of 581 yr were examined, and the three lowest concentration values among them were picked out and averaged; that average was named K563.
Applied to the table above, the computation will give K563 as 267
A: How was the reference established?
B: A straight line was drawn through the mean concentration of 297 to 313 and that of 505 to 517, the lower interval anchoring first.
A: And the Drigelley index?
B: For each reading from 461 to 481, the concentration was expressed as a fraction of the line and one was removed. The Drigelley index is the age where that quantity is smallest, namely 463 yr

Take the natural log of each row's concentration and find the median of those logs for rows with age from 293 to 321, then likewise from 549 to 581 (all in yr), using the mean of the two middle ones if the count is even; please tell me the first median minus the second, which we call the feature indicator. 0.05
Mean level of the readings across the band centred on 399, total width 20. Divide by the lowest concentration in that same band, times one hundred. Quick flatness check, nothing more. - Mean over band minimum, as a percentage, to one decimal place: 103.9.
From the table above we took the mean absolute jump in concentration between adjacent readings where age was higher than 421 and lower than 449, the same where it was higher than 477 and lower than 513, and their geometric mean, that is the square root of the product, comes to 21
